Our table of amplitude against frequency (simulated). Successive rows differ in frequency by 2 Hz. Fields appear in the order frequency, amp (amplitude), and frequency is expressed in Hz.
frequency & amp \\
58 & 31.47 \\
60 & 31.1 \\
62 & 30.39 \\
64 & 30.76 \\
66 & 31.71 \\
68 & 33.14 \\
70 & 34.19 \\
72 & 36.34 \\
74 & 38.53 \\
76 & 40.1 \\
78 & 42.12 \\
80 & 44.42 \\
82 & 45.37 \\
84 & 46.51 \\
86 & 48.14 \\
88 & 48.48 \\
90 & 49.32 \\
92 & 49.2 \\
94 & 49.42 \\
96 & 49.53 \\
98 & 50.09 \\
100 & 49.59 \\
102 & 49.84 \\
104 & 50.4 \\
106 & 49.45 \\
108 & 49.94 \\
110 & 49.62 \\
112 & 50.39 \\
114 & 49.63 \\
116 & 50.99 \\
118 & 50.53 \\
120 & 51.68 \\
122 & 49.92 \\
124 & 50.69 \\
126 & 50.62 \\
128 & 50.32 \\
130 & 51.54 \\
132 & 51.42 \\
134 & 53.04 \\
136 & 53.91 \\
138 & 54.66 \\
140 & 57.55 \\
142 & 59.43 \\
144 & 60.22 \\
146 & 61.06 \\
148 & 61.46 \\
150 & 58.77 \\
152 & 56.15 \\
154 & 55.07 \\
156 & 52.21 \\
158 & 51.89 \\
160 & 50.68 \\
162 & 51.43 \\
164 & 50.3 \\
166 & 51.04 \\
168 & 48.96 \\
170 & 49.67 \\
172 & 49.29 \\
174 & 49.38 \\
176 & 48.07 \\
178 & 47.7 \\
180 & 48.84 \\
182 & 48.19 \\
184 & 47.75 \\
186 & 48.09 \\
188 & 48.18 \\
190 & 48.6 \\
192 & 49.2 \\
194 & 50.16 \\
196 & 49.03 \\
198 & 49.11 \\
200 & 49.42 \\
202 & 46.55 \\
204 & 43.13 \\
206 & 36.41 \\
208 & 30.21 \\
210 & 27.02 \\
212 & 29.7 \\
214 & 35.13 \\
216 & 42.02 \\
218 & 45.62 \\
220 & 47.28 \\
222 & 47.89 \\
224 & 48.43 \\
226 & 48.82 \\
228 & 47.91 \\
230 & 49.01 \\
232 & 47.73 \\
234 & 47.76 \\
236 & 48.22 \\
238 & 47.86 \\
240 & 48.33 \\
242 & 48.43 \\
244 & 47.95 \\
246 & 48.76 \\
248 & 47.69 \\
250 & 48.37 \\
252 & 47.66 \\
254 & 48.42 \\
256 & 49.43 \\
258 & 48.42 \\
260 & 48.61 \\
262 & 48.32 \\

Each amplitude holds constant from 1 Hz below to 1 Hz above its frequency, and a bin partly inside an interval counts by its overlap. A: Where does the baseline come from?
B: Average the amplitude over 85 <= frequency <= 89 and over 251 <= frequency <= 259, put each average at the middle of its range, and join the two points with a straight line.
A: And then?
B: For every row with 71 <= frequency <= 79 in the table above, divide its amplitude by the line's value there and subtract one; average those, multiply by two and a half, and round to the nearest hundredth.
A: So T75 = -0.47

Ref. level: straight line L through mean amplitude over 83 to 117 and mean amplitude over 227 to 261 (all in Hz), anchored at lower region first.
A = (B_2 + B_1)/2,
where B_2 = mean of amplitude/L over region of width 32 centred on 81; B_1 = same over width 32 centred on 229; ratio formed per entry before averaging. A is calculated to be 0.92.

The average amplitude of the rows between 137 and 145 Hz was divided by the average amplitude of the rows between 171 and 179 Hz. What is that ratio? 1.19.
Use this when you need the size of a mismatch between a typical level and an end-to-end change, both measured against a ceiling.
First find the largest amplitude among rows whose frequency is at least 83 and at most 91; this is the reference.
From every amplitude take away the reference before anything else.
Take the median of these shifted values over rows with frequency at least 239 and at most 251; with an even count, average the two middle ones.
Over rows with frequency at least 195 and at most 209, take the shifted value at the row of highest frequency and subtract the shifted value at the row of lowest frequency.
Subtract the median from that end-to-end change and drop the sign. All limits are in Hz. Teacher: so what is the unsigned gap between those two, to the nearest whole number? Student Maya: 18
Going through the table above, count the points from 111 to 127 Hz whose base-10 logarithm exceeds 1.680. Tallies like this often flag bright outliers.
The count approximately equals 8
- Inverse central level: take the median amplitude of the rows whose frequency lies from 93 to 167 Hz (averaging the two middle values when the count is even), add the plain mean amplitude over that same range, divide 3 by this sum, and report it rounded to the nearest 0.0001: 0.0290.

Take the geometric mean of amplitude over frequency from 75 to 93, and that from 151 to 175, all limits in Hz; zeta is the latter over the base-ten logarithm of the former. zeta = 30.9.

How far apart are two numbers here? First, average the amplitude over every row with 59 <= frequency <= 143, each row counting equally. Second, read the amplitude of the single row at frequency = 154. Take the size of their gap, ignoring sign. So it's 8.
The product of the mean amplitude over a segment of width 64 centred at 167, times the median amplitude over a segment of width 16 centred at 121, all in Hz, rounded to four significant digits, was 2633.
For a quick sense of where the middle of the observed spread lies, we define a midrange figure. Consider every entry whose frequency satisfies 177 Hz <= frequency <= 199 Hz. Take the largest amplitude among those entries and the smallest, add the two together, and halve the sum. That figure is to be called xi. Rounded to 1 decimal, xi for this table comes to 48.9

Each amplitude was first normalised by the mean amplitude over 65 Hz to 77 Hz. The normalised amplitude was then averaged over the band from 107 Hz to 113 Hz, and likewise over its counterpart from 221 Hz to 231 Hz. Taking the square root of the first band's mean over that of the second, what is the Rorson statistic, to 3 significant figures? 1.02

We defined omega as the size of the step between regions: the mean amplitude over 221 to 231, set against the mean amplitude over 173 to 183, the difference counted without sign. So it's 0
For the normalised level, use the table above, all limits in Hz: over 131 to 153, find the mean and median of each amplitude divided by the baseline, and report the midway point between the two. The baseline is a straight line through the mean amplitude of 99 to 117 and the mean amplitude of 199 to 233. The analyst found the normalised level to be 1.20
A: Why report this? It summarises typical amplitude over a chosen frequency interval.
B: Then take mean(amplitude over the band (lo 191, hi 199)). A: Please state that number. 49.4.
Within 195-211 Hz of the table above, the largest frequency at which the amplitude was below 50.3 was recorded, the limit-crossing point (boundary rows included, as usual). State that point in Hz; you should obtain 210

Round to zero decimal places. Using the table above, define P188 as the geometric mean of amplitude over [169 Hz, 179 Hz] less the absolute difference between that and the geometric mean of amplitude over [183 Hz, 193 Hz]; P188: 48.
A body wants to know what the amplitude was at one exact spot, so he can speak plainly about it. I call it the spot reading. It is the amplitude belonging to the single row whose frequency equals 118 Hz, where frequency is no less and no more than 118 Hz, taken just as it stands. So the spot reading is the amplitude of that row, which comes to 50.53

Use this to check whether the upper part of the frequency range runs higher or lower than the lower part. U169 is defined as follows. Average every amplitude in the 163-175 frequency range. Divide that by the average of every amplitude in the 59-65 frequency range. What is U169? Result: 1.6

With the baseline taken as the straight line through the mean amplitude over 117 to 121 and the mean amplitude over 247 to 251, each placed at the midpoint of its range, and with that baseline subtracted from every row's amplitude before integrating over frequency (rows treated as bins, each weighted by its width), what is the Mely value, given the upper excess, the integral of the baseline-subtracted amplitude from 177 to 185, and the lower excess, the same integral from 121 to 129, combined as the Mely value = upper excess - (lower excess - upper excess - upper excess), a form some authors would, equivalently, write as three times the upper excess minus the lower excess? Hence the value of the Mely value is -32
